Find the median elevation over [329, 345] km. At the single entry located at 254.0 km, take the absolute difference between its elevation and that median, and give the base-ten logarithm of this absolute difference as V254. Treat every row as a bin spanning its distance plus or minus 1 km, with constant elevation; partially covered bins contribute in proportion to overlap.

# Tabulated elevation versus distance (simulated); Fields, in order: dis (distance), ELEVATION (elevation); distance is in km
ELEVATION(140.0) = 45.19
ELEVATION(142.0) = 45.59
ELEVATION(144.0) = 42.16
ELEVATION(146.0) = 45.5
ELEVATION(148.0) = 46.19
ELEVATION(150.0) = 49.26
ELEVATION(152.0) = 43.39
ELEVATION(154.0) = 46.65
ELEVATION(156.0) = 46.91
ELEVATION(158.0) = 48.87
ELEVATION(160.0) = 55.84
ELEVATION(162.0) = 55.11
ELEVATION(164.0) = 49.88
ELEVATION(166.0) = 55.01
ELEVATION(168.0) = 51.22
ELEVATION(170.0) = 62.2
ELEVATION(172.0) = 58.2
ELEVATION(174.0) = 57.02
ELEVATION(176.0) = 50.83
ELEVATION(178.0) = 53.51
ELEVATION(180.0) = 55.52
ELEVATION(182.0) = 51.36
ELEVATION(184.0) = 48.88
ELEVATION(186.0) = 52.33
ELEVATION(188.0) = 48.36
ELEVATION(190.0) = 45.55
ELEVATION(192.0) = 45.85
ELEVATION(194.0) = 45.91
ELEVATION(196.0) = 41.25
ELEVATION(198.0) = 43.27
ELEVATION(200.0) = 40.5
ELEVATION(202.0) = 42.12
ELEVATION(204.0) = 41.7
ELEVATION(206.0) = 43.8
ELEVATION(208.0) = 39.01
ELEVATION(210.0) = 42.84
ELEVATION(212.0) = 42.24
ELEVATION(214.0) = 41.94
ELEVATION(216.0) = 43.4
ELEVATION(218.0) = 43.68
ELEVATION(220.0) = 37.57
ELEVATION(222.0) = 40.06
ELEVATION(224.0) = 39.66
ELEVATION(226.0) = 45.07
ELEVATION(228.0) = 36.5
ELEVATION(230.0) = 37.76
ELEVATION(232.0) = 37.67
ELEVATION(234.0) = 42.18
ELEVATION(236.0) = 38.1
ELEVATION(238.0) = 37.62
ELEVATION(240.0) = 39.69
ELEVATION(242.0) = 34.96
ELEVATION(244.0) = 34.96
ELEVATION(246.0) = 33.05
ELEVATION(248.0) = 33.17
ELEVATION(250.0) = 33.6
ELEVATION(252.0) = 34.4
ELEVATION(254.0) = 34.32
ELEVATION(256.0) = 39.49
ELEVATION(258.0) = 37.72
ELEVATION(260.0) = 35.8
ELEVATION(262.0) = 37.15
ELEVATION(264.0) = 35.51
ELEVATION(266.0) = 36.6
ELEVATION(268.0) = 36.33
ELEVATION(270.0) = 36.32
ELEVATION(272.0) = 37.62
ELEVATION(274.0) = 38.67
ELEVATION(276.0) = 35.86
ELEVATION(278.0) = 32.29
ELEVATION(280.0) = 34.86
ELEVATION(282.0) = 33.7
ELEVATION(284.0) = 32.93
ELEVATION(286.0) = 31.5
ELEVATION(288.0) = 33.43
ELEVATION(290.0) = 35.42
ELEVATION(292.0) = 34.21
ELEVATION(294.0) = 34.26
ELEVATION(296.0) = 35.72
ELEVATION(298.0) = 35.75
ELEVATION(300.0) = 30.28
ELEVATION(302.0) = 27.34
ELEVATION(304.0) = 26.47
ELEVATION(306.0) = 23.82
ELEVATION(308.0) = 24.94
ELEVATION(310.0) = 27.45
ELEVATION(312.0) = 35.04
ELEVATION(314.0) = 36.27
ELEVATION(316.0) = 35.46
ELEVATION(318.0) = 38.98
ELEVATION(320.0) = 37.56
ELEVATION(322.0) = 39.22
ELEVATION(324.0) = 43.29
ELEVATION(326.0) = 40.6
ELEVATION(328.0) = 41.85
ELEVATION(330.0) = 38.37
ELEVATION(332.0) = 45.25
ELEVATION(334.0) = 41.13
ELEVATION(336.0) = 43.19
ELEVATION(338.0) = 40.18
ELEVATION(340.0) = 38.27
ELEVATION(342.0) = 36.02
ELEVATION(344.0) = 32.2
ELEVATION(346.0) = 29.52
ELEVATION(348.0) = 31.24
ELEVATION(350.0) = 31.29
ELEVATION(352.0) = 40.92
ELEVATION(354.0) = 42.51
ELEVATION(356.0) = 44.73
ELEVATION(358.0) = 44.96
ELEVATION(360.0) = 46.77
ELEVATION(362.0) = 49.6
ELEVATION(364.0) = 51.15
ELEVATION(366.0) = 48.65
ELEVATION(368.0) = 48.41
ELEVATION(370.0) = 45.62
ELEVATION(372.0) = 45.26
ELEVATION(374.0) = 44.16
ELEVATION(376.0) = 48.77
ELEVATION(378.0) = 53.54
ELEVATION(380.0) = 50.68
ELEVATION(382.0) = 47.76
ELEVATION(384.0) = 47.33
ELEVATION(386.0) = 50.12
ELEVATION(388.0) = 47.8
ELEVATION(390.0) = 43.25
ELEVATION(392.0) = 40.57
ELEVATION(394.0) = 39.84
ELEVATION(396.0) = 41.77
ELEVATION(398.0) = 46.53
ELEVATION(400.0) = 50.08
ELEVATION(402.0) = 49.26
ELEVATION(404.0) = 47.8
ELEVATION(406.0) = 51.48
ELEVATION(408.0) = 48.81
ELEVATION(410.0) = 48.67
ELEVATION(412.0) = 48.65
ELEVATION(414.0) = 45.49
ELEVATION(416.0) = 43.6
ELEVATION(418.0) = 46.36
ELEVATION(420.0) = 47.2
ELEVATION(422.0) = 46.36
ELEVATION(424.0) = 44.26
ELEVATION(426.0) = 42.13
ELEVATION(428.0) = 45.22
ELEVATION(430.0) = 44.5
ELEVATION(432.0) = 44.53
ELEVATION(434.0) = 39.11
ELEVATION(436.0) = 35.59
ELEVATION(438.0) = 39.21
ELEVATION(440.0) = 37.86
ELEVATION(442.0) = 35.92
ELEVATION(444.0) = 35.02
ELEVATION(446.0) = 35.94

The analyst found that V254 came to 0.7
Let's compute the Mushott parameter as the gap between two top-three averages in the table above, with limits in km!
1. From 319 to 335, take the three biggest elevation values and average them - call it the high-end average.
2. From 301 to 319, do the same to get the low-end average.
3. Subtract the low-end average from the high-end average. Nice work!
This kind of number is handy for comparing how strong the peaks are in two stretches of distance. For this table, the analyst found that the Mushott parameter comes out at 7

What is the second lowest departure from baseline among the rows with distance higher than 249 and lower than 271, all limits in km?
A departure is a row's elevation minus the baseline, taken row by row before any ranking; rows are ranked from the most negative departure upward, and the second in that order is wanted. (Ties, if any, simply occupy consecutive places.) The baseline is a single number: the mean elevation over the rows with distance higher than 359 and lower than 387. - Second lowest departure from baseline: -14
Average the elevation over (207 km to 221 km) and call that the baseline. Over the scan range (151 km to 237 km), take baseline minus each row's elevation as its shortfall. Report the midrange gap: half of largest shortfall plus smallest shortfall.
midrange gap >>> -7.8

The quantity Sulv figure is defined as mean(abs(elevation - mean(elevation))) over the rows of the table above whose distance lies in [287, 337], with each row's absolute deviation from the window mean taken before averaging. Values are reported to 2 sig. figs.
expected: 4.6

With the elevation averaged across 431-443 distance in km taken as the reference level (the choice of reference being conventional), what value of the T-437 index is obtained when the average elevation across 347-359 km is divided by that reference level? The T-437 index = 1.01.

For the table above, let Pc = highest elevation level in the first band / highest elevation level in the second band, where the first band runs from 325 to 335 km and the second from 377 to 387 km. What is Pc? 0.85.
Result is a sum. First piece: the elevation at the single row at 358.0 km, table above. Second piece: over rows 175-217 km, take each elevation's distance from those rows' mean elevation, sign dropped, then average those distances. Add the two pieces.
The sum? 49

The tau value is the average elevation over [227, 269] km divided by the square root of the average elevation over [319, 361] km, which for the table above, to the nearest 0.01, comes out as 5.81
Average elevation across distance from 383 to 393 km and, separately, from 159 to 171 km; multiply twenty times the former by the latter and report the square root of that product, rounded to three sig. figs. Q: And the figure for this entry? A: 224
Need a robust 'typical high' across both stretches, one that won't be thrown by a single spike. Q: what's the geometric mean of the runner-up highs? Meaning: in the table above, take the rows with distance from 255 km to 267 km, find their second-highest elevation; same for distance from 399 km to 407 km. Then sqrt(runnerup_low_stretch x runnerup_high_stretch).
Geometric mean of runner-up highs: 43.5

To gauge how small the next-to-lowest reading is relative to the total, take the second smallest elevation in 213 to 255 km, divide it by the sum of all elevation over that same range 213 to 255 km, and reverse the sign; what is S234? -0.041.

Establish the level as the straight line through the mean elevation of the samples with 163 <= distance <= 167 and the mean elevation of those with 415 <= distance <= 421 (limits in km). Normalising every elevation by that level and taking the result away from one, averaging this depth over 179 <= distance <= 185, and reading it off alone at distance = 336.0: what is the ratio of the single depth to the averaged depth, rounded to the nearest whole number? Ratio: 68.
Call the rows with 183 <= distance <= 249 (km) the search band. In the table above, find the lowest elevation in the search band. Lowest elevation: 33.05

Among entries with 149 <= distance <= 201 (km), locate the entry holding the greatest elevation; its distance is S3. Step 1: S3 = 170.0 km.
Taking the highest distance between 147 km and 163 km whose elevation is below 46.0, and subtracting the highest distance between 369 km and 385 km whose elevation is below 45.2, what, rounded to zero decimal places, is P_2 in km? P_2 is -222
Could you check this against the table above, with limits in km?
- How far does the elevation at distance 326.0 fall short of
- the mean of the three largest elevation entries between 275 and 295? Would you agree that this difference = -5.2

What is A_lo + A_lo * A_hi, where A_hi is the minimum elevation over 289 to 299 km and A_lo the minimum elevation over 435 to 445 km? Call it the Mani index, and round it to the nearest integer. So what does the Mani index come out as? 1233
